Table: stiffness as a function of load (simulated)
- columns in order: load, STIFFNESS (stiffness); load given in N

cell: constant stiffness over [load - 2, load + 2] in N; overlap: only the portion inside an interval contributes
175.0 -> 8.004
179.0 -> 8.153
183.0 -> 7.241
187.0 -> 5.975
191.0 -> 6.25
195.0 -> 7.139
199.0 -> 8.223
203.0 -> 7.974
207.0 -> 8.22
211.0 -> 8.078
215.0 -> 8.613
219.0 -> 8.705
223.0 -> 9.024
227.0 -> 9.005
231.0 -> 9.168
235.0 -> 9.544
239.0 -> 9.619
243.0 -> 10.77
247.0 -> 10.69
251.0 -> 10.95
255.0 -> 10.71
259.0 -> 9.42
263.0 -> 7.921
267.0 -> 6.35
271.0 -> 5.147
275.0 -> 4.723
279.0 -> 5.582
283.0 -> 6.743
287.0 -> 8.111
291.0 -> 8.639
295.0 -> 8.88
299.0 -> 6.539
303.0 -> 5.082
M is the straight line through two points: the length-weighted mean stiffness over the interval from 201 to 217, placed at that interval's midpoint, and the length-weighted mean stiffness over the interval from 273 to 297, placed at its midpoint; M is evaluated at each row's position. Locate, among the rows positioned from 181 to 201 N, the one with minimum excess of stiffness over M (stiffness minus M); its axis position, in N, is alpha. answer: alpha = 187.0 N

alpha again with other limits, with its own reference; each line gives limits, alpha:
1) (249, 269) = 267.0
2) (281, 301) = 283.0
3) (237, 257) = 239.0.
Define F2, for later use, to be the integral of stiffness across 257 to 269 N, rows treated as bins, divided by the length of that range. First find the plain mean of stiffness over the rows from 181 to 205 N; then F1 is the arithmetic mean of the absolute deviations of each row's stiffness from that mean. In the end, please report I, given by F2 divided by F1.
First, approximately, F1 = 0.7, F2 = 7.9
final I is 12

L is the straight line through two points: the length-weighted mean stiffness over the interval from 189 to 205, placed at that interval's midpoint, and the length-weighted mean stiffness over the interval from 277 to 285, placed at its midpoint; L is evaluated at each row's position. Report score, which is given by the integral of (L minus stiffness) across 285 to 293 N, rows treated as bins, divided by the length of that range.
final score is -2.3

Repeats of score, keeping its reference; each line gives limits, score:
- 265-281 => 0.8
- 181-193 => 1.1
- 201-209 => -0.8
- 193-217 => -0.8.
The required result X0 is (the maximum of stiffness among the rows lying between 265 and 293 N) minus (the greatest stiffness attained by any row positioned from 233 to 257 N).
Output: -2.3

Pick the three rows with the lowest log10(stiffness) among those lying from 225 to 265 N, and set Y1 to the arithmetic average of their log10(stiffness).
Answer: 0.94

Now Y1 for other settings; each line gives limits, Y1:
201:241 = 0.91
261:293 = 0.71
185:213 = 0.81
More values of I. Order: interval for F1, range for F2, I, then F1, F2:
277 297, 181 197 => 6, 1.1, 6.7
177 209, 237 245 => 14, 0.7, 10.2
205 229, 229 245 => 32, 0.3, 9.8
